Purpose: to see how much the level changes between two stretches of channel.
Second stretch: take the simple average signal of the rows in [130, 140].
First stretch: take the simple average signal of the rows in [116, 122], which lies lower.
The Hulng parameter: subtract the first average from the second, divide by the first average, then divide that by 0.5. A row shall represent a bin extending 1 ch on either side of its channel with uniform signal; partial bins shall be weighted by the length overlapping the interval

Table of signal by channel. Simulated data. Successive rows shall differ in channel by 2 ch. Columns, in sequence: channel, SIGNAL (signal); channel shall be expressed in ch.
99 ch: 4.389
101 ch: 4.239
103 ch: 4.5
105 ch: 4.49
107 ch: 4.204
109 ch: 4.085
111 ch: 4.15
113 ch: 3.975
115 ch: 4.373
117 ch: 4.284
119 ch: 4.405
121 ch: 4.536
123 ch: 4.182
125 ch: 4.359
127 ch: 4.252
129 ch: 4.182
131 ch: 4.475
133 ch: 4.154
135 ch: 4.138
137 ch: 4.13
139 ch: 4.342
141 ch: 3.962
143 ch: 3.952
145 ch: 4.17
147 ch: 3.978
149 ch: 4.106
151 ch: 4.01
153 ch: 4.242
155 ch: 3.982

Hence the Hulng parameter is -0.073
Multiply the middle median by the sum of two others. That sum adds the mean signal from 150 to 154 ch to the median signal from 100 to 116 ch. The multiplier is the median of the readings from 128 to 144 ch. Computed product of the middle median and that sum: 34.6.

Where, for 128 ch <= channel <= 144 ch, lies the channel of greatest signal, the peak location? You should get 131 ch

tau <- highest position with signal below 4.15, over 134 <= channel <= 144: 143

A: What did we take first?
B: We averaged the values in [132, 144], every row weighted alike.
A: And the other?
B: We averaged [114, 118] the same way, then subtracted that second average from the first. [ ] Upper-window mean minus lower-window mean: -0.22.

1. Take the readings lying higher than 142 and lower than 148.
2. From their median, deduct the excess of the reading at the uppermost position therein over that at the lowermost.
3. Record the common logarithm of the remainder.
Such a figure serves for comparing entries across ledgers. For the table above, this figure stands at 0.597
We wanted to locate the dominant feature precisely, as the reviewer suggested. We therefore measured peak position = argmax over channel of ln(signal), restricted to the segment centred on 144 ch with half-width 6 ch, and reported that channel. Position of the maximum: 139 ch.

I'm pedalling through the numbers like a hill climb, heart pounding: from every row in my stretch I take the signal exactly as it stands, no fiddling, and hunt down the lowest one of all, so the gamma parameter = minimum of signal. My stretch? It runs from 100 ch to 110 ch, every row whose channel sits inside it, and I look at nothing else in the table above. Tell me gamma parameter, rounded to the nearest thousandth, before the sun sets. 4.085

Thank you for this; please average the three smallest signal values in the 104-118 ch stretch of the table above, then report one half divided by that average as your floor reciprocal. 0.123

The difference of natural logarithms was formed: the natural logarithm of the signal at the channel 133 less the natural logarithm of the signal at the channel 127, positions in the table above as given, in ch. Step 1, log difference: -0.023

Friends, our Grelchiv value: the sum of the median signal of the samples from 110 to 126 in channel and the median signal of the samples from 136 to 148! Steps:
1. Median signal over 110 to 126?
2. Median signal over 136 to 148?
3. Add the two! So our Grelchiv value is 8.38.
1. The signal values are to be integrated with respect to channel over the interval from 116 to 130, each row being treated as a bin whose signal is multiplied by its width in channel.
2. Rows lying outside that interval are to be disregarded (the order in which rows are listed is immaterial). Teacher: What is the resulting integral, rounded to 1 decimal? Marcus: 60.4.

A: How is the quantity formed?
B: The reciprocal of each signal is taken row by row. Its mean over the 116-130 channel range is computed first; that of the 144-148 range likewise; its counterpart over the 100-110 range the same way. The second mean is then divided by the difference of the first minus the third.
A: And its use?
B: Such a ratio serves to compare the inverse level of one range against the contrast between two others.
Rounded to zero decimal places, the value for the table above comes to -332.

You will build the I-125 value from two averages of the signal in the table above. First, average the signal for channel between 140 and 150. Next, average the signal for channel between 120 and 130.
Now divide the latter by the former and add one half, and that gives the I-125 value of 1.57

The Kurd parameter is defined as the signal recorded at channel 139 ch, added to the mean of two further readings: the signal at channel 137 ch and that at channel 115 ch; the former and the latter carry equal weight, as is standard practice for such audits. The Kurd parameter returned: 8.6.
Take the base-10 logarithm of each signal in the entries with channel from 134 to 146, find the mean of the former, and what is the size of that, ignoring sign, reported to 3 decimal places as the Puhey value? 0.614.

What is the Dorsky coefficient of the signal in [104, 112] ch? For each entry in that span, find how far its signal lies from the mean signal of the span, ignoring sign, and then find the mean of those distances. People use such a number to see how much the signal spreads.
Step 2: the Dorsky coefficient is 0.129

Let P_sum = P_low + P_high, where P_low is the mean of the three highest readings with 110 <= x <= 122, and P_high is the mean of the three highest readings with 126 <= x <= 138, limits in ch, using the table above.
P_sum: 8.74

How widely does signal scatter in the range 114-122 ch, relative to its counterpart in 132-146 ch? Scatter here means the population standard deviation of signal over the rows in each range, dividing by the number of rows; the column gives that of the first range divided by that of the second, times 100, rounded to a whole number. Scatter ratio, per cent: 73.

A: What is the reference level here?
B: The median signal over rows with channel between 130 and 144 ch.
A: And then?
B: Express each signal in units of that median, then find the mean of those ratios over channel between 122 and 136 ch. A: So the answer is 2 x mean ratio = 2.05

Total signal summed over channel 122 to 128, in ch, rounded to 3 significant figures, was 12.8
